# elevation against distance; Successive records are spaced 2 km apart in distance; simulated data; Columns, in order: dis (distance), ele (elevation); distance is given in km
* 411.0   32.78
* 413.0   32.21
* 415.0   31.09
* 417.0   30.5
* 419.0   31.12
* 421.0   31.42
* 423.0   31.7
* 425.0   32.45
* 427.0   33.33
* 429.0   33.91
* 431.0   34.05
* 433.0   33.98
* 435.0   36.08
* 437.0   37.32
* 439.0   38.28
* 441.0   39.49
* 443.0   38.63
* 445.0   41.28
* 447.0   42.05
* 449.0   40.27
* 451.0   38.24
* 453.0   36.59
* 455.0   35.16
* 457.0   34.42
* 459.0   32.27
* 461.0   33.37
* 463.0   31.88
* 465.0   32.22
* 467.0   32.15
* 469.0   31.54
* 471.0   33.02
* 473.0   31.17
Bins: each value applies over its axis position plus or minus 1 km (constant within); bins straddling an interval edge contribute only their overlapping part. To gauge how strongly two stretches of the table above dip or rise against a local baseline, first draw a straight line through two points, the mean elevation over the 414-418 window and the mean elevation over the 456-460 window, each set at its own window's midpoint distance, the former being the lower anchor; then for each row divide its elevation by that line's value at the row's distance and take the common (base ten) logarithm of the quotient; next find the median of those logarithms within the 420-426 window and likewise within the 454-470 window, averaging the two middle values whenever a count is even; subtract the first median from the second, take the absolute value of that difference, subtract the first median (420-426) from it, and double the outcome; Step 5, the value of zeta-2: 0.035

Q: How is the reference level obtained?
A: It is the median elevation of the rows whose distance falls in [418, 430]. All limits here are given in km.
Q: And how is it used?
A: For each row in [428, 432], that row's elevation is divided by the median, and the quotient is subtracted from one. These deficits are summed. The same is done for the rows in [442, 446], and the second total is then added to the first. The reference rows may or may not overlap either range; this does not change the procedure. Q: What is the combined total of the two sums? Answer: -0.61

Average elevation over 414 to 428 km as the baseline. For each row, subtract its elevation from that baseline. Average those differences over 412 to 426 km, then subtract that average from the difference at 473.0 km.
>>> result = 0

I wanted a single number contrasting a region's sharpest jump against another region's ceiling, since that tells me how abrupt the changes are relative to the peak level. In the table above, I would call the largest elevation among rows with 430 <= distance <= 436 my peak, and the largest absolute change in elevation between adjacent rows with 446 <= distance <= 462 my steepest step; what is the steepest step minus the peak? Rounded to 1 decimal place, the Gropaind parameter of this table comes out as -33.9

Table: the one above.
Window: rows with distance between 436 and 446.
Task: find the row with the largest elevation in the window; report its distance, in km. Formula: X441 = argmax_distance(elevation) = 445.0 km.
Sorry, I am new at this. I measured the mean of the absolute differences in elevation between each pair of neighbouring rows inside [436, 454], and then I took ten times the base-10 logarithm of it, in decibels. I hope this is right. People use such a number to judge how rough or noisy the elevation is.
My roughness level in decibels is 1.7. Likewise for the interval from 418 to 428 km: -2.6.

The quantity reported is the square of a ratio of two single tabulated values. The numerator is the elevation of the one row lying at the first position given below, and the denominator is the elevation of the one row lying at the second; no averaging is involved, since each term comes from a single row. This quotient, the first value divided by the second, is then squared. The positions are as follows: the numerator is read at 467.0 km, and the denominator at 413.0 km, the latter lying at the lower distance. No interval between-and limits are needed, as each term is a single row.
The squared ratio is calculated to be 1.0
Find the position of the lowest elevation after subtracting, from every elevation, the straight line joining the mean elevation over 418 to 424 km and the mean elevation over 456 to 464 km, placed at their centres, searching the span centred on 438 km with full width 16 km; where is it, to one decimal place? 433.0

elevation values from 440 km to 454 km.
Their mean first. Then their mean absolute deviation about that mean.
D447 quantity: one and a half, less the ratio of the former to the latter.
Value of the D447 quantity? -26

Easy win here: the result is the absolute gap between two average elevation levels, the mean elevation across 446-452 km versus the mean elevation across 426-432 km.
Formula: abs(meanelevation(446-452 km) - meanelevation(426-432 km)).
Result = 6.4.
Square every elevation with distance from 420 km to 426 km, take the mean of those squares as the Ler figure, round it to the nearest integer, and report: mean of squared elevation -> 1015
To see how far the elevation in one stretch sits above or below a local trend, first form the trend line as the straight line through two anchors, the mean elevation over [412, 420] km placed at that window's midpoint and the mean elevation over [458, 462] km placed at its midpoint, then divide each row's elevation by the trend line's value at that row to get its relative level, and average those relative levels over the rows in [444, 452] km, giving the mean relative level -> 1.25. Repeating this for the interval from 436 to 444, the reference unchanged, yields 1.20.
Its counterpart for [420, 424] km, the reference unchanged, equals 1.00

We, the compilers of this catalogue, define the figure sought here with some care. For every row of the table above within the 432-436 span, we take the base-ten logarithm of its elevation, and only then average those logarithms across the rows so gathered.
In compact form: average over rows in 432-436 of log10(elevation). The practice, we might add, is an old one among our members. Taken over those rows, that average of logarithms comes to 1.54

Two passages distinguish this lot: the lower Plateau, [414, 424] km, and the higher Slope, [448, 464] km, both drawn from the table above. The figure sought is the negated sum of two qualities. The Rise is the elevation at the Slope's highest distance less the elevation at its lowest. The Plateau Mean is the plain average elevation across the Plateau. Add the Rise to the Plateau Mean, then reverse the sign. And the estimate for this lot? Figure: -23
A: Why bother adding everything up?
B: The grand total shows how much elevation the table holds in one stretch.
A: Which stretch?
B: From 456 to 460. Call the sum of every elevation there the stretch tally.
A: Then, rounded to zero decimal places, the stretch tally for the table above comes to 67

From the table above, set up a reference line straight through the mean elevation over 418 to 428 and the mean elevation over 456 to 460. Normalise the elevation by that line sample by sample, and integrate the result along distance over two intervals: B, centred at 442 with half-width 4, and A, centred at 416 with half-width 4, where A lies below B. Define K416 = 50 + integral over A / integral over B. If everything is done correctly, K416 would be 50.8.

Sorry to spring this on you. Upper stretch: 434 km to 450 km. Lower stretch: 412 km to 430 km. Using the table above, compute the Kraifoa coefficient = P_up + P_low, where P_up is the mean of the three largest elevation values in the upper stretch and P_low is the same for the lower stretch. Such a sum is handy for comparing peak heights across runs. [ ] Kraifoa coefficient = 74.4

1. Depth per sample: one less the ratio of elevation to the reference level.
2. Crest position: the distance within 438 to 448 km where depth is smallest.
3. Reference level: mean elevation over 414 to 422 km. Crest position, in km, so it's 447.0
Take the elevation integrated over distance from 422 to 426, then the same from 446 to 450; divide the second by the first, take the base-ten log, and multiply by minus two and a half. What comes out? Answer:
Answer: -0.27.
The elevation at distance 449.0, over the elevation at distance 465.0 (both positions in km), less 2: -0.75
